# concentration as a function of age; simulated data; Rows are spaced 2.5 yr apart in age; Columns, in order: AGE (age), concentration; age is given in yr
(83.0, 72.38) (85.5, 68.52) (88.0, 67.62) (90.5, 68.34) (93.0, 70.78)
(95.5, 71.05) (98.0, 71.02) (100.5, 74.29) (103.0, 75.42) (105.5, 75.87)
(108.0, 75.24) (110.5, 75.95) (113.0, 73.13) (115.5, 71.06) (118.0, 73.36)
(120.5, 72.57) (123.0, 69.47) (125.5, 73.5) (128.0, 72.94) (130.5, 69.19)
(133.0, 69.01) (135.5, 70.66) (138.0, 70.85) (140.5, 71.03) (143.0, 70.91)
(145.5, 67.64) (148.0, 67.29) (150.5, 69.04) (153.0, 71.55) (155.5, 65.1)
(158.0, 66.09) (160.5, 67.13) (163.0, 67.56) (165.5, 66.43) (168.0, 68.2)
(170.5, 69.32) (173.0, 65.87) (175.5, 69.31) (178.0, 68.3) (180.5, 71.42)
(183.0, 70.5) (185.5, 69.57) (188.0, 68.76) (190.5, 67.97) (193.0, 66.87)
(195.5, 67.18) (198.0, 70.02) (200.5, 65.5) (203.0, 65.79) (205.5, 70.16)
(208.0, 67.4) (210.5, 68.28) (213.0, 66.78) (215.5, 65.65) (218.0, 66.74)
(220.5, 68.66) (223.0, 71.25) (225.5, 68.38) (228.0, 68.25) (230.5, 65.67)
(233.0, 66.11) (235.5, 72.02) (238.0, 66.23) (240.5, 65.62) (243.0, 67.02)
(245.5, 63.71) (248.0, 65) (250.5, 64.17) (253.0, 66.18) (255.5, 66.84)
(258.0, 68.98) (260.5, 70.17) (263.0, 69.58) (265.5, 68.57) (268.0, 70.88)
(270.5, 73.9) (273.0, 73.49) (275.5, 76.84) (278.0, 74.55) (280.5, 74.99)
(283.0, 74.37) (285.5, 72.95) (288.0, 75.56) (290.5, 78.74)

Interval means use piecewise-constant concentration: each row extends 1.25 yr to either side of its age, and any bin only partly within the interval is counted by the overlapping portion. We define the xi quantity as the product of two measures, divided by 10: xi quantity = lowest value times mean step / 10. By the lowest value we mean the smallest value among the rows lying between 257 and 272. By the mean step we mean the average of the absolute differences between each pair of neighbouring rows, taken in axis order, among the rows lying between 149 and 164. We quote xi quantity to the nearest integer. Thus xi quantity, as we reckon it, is 16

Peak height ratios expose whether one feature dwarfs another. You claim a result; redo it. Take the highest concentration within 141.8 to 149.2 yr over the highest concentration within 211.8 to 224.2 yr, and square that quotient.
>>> 0.99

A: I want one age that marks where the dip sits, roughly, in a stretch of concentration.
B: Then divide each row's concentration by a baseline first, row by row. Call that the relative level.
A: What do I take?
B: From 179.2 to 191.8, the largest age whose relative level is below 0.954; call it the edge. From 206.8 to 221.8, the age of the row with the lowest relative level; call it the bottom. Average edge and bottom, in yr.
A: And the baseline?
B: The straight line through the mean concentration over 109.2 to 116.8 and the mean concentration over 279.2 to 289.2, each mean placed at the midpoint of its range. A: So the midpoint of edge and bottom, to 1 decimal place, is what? 203.0 yr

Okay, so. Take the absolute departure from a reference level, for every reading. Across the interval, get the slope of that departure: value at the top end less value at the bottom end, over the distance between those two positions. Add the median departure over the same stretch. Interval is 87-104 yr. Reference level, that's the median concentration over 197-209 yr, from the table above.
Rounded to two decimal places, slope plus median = 4.14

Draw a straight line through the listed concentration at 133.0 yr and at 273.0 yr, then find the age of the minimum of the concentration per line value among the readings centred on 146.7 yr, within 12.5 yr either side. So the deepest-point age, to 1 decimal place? 155.5 yr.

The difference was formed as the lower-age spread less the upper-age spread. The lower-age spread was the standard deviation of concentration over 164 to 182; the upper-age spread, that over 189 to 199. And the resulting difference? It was 0.5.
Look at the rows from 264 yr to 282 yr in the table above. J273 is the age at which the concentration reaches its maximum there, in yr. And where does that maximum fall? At 275.5 yr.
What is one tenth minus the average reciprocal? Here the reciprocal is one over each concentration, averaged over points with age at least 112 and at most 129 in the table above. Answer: 0.0862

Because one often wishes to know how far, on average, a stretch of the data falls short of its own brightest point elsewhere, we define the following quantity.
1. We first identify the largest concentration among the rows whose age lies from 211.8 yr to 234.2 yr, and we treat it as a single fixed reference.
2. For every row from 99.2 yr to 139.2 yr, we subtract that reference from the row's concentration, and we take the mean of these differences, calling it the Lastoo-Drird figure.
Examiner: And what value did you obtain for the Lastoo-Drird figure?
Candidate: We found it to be 1.4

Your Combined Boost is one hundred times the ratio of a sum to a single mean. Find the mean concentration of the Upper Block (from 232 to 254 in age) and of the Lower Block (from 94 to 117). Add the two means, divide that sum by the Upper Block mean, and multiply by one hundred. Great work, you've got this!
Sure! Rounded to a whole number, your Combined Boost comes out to 211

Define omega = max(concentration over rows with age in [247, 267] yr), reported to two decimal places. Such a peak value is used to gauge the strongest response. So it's 70.17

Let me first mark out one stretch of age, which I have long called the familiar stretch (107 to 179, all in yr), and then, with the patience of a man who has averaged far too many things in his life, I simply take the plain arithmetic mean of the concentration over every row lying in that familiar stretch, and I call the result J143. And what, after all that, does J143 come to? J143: 69.9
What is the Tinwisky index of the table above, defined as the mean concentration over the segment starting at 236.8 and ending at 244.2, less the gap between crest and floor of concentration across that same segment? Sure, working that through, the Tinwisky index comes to 65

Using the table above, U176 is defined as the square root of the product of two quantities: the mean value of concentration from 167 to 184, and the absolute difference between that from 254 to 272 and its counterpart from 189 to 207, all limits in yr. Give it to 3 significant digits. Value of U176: 12.3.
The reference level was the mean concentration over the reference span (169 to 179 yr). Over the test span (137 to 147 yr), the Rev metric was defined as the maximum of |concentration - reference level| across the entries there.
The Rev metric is 2.8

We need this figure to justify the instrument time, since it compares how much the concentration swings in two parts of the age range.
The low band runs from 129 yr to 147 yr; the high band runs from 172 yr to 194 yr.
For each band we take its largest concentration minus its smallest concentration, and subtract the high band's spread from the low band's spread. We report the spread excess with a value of -2.2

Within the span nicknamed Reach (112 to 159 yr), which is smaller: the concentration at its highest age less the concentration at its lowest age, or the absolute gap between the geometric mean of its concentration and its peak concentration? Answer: -7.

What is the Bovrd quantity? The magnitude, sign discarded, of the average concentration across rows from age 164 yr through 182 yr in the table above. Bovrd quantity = 68.4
